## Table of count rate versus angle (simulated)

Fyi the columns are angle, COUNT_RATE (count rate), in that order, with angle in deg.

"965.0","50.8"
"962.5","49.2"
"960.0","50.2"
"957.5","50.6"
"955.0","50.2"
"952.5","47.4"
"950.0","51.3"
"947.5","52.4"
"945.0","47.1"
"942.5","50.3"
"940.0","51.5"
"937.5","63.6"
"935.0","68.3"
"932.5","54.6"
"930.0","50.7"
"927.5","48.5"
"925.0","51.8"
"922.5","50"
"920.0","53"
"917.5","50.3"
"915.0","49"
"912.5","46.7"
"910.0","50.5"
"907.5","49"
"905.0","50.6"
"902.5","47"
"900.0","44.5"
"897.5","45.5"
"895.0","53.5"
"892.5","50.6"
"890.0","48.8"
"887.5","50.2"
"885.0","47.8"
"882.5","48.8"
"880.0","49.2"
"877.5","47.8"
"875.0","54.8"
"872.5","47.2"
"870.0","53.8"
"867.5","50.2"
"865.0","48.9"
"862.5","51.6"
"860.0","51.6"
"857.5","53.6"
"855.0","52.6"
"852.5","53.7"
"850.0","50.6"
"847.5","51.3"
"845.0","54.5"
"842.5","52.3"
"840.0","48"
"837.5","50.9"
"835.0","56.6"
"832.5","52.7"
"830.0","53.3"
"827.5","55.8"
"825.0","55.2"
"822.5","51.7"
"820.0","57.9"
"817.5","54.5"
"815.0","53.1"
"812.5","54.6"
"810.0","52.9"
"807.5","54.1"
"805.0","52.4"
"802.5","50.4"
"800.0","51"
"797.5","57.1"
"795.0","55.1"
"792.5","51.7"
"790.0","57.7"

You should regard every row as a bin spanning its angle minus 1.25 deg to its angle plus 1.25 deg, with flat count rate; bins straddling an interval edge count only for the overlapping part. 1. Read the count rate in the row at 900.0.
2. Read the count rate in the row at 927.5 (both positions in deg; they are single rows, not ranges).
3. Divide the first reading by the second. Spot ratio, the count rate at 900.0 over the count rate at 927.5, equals 0.92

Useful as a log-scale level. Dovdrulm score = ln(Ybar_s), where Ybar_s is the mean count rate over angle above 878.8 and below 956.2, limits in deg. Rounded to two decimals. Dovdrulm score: 3.93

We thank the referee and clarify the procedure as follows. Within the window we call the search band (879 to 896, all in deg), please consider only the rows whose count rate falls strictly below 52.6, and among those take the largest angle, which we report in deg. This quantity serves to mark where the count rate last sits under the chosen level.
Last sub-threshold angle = 892.5 deg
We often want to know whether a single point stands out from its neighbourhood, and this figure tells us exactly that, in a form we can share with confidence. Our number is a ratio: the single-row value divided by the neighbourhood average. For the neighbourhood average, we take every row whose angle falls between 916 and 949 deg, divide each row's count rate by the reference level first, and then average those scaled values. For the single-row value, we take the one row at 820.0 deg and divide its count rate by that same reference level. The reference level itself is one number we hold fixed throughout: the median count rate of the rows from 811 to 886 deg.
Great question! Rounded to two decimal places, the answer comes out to 1.09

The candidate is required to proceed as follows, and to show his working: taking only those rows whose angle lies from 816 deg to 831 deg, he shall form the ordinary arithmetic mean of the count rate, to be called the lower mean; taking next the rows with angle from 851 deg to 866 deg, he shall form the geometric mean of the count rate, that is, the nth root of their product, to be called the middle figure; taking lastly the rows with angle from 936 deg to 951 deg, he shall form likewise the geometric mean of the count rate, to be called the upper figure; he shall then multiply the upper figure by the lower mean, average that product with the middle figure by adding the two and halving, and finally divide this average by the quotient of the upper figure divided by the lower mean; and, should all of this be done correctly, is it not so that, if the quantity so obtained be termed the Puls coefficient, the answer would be 1525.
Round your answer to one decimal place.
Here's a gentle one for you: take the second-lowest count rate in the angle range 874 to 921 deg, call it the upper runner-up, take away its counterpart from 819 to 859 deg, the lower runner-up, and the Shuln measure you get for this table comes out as -5.1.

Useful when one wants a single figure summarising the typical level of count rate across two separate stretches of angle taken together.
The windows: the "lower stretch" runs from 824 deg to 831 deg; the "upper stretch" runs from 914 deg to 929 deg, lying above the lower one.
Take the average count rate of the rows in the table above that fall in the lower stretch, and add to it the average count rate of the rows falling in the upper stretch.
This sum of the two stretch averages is 105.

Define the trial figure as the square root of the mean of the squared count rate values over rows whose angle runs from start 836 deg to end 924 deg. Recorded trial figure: 50.3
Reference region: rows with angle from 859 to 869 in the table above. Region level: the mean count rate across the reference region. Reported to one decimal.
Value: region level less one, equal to 49.6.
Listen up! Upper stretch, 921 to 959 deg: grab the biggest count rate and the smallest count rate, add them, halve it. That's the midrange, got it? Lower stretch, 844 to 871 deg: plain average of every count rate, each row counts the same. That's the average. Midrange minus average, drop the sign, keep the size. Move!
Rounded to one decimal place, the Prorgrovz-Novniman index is 5.7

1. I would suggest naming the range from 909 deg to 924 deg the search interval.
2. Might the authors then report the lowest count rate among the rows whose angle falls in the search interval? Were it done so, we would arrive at 46.7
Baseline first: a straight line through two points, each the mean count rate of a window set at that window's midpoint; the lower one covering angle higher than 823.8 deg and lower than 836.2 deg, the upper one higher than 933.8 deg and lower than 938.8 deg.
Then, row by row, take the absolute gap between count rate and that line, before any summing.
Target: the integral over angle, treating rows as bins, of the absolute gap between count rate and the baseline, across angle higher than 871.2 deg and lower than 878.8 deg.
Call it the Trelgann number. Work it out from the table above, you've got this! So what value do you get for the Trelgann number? 72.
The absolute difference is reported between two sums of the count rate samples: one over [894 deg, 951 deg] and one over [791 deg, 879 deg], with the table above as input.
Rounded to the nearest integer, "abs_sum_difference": 664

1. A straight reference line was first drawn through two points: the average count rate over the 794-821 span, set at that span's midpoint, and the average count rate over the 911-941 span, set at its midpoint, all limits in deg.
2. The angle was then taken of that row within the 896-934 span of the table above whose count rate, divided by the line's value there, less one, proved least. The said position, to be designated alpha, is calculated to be 900.0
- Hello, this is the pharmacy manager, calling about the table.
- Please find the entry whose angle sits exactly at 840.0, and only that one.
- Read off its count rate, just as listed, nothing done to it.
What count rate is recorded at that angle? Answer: 48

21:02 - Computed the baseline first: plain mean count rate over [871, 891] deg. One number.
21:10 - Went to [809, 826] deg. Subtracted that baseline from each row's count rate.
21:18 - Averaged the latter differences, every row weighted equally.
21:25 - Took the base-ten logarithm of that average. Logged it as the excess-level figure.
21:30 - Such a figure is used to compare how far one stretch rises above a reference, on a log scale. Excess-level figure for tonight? 0.69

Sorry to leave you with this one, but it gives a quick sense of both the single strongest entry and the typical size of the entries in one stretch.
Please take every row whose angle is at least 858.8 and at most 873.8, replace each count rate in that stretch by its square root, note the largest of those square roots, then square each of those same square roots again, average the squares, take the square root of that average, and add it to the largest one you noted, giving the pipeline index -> 14.4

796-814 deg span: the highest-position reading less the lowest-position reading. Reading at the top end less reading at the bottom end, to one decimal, -2.5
